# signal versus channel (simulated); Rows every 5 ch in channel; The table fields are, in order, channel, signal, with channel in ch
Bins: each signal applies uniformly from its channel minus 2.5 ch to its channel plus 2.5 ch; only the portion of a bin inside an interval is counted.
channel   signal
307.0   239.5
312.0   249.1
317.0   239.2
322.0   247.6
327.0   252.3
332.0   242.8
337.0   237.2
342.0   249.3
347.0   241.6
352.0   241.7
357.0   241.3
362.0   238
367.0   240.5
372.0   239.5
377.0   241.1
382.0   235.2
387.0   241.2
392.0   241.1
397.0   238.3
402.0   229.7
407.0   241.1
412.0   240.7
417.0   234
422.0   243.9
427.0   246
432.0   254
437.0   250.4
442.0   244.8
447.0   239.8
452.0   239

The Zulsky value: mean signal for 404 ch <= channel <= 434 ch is 243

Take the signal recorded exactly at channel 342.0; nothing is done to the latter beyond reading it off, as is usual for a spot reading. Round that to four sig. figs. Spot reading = 249.3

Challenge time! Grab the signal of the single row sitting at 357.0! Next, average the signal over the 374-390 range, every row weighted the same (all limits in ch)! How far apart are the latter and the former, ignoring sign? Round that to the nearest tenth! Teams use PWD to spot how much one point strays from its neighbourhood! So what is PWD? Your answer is 2.1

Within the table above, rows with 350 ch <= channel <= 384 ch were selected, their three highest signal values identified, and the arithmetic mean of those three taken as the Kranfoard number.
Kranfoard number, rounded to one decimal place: 241.4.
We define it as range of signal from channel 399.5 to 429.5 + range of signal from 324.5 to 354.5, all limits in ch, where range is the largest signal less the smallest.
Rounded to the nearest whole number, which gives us 31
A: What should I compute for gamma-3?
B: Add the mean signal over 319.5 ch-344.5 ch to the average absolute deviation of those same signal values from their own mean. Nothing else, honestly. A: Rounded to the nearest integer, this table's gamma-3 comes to 251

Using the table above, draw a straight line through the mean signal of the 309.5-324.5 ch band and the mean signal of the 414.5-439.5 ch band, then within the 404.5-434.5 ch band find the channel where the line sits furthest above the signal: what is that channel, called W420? 417.0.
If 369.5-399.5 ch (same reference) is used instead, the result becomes 382.0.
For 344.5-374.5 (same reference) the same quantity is 362.0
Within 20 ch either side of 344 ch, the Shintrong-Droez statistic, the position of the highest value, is 327.0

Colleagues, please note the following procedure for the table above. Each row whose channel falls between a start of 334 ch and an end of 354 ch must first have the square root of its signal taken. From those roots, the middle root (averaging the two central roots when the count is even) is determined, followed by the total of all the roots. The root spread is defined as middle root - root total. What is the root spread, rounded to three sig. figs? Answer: -46.7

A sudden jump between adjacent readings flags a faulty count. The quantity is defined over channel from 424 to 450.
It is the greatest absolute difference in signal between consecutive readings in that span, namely 8.0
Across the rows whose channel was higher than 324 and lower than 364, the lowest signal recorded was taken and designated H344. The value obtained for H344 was 237.2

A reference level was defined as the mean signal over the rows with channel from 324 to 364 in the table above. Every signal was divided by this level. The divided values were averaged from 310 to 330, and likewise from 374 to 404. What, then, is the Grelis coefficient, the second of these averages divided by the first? 0.96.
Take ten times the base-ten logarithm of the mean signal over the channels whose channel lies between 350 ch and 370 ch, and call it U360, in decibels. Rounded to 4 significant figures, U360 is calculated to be 23.81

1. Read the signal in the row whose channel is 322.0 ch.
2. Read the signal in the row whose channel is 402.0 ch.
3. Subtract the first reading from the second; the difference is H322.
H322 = -18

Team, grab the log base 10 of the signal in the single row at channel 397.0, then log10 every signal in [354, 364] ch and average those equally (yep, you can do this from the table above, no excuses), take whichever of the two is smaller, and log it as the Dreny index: 2.38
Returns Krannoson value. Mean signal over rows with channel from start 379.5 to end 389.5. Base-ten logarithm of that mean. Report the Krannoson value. 2.38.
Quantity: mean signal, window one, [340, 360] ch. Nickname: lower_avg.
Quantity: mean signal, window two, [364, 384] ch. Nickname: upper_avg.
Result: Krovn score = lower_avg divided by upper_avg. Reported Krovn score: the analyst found 1.02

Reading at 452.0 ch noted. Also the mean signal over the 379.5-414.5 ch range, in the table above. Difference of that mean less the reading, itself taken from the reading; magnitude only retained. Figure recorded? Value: 240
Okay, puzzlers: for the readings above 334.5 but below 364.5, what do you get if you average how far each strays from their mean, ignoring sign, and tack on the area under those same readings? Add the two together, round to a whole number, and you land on 7248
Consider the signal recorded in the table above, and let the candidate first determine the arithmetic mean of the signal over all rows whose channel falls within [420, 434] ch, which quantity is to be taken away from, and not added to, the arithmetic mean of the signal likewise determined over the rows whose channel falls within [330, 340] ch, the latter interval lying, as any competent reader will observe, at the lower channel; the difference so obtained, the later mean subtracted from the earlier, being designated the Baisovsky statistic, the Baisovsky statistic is -8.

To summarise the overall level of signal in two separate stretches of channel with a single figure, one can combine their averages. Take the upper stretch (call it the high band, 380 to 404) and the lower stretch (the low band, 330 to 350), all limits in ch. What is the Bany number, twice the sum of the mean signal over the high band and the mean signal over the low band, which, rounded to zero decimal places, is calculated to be 960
